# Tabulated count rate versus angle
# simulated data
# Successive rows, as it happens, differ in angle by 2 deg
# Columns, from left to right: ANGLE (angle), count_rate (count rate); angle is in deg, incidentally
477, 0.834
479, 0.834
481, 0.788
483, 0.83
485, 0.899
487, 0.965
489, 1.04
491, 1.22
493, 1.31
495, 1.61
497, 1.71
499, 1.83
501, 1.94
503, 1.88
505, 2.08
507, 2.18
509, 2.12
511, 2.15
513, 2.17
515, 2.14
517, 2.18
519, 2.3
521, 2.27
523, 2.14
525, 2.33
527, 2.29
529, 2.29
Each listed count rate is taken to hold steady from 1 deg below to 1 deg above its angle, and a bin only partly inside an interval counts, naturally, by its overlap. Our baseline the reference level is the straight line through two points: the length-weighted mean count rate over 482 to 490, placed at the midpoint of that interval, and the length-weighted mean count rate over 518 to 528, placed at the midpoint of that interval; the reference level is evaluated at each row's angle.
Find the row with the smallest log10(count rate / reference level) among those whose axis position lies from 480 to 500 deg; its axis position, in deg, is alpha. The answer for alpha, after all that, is 487 deg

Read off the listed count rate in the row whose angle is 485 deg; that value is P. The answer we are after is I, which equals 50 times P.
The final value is 45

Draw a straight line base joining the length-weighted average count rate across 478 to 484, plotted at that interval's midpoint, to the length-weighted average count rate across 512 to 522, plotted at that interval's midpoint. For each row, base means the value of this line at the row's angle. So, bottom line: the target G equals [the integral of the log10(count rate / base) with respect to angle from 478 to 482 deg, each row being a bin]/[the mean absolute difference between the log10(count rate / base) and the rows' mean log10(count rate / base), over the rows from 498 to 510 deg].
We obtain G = 5.3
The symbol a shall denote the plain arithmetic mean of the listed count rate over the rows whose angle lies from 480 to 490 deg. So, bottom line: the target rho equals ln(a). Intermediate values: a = 0.9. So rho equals -0.10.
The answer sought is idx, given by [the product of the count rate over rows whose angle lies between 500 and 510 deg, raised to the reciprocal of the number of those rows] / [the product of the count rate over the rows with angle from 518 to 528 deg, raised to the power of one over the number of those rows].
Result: 0.90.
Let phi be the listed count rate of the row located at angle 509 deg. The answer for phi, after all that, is 2.12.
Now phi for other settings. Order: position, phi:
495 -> 1.61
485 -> 0.899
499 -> 1.83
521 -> 2.27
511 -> 2.15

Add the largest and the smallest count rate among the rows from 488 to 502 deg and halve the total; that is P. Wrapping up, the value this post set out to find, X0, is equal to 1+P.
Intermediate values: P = 1.49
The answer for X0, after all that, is 2.49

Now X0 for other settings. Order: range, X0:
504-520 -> 3.19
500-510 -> 3.03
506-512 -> 3.15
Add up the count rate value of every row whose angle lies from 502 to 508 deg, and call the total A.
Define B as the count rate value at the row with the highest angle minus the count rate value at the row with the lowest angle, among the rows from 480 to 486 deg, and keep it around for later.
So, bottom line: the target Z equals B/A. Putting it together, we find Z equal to 0.018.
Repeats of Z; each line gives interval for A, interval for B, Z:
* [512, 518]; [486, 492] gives 0.039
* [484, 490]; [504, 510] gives 0.014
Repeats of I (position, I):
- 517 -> 109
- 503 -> 94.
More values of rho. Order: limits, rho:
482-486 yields -0.15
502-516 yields 0.74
